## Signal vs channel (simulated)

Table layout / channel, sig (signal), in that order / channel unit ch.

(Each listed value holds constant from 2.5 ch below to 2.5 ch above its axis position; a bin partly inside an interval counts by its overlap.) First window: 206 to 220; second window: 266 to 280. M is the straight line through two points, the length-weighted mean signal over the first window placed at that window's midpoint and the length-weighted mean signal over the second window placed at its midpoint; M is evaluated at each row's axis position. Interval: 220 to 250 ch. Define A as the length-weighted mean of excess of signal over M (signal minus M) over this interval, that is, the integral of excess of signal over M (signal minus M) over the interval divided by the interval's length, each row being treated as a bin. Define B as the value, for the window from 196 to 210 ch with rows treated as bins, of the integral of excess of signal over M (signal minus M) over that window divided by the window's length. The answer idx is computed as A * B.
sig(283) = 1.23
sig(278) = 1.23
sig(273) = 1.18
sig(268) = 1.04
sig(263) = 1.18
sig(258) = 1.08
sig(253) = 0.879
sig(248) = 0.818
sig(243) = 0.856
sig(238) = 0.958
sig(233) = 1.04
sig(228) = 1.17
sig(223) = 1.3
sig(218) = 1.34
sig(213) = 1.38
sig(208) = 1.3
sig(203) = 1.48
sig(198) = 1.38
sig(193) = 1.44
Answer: -0.004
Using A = -0.24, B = 0.02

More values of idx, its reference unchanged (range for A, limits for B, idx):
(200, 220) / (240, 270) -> -0.006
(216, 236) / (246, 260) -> 0.028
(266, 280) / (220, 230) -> 0.000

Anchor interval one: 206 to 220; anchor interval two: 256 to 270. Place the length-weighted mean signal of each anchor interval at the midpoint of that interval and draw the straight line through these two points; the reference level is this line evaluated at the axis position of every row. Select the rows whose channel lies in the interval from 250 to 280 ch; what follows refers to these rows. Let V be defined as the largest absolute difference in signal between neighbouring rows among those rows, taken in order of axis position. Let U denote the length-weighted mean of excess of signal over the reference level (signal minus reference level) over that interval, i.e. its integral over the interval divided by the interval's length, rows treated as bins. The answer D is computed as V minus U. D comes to 0.20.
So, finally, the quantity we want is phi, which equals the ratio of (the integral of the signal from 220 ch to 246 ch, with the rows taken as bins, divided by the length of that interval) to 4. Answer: 0.266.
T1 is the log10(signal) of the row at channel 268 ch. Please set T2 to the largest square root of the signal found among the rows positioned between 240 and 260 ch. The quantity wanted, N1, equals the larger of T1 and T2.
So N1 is 1.04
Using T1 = 0.02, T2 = 1.04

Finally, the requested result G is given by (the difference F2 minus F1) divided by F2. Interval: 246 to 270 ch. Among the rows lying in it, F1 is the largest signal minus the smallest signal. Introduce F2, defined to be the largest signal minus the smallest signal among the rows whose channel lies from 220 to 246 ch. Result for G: 0.18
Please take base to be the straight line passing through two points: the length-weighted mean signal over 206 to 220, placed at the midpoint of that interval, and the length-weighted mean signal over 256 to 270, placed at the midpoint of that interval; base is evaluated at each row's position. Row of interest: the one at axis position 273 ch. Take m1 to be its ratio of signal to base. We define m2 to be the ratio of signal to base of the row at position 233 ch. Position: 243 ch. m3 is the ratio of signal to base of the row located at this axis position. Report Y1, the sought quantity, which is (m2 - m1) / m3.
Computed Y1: -0.4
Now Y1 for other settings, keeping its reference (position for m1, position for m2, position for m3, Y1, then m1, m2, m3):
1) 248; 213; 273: 0.3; 0.70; 1.03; 1.12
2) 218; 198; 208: 0.0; 1.02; 0.98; 0.95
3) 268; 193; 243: 0.1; 0.96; 1.00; 0.71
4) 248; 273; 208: 0.4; 0.70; 1.12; 0.95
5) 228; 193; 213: 0.1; 0.92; 1.00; 1.03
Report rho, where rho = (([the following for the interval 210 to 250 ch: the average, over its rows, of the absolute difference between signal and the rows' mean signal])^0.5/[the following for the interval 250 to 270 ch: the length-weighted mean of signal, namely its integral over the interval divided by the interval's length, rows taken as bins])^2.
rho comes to 0.176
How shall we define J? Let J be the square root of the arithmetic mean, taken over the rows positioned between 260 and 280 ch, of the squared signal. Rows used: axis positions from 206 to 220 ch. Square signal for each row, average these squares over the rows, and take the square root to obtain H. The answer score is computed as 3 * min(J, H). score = 3.5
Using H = 1.3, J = 1.16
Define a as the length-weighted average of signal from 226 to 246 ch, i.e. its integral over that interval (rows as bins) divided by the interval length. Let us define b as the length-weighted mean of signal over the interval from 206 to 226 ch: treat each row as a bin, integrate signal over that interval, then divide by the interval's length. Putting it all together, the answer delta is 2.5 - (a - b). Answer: 2.8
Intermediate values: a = 1.00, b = 1.33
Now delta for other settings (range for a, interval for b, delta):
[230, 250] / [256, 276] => 2.7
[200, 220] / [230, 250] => 2.1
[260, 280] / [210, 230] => 2.6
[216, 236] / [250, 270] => 2.3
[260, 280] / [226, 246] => 2.3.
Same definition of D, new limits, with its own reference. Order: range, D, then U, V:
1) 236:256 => 0.41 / -0.30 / 0.10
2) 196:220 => 0.17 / 0.01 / 0.18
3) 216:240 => 0.24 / -0.11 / 0.13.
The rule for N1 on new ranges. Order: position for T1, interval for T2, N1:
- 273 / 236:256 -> 0.98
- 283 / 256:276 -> 1.09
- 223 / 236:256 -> 0.98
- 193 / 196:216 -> 1.22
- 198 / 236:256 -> 0.98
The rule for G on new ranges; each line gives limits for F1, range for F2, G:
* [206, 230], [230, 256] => 0.05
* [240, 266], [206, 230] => -0.72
